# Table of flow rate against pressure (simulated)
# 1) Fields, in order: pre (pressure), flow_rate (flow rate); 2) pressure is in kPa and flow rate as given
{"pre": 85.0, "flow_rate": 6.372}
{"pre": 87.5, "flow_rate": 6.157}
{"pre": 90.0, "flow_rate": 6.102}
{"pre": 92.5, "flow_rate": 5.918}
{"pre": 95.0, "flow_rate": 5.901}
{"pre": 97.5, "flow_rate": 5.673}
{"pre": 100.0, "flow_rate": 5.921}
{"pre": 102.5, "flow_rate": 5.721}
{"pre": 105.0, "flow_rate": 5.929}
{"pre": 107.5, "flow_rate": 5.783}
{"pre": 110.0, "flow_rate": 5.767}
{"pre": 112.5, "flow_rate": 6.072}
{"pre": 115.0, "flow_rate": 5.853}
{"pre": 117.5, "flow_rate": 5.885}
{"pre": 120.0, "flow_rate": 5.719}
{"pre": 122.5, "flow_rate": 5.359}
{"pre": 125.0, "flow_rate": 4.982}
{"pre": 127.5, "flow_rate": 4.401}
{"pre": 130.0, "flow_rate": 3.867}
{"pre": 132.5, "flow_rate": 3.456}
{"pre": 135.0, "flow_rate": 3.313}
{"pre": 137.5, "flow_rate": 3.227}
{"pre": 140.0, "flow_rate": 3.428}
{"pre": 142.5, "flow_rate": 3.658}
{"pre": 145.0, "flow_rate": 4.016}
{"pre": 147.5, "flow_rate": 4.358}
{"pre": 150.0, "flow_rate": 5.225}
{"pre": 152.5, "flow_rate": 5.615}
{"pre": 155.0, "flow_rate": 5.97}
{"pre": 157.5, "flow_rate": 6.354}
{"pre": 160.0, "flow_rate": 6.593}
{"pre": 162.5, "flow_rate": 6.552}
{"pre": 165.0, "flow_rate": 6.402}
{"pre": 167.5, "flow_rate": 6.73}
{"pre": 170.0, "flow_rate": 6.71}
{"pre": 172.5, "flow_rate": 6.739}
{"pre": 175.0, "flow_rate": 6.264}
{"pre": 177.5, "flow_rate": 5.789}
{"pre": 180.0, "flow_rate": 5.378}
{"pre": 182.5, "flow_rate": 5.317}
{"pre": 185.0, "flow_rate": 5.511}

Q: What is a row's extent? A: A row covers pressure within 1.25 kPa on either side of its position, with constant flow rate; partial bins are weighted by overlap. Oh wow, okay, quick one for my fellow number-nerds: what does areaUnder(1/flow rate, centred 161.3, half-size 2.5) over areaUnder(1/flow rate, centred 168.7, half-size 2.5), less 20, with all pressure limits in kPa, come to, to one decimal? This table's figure -19.0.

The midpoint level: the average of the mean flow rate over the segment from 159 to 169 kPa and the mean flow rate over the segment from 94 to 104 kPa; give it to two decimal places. 6.19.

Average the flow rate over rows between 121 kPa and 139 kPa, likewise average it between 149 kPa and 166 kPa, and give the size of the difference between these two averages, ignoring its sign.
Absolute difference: 2.0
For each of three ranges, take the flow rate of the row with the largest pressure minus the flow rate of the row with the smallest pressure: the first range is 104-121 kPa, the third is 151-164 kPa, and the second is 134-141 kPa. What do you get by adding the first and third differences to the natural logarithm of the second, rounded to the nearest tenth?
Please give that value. -1.4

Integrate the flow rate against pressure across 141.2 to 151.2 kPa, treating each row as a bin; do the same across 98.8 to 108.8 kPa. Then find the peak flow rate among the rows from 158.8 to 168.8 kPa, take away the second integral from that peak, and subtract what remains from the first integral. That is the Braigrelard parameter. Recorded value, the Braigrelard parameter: 95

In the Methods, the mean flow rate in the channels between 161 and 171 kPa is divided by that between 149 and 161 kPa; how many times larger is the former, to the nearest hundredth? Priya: 1.11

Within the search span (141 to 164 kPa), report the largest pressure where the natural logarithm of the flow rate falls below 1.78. 152.5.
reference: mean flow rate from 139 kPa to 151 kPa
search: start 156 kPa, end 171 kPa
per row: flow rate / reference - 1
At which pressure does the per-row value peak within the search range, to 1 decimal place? 167.5 kPa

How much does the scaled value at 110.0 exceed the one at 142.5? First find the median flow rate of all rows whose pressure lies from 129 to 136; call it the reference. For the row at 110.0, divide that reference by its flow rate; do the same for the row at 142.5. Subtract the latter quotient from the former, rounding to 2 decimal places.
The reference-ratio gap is -0.35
